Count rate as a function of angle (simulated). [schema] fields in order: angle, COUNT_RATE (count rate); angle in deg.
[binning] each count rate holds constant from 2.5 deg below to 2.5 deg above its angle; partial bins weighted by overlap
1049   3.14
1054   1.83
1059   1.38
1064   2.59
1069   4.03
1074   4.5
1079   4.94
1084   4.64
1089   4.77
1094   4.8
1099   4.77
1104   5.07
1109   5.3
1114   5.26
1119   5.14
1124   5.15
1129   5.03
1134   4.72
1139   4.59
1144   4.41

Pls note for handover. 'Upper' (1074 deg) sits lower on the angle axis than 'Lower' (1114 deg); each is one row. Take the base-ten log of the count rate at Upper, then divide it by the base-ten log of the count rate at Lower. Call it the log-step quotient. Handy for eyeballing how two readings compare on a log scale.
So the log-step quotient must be 0.91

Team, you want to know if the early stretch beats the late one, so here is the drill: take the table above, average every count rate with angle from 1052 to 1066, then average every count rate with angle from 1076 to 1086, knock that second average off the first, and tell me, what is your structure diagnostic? -2.9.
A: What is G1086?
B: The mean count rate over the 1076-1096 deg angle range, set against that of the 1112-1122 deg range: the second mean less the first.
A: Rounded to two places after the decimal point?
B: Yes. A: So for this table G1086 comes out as 0.41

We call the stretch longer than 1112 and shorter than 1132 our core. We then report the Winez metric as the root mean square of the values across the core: 5.15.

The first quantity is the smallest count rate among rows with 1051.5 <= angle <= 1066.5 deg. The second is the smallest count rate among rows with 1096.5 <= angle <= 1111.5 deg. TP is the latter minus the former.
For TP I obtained 3.4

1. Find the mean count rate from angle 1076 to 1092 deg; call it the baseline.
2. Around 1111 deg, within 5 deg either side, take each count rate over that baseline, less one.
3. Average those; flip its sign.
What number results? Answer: -0.104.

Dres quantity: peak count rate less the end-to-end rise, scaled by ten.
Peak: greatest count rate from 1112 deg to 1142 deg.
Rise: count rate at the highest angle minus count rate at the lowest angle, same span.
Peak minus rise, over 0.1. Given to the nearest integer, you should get 59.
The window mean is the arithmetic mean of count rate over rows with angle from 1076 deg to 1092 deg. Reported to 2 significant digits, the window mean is 4.8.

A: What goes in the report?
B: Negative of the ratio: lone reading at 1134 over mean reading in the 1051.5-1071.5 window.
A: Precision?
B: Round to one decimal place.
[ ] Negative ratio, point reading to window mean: -1.9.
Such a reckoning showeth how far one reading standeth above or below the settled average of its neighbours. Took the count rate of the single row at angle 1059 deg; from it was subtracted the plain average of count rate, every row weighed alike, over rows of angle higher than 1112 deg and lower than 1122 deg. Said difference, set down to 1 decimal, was -3.8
